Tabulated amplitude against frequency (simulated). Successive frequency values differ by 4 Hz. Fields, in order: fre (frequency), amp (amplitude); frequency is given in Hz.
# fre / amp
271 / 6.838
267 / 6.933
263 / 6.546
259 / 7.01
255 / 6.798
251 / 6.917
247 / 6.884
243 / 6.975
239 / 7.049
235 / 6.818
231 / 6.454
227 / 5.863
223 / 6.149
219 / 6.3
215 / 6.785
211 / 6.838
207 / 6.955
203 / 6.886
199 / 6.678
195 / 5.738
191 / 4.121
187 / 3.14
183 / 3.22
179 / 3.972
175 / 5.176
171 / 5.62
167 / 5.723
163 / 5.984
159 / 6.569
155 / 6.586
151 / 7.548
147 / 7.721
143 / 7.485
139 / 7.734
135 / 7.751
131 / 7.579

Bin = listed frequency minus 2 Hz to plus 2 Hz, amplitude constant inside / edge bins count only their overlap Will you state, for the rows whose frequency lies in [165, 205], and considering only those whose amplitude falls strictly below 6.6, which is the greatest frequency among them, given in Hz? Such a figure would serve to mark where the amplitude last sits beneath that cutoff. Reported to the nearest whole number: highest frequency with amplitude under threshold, 195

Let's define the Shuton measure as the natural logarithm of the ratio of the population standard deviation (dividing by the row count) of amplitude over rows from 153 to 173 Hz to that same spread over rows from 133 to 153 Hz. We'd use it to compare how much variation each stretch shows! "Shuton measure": 1.3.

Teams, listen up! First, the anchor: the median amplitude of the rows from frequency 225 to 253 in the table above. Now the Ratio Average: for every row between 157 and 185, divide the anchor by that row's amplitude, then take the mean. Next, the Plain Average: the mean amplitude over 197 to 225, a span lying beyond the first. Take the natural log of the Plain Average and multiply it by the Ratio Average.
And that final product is 2.7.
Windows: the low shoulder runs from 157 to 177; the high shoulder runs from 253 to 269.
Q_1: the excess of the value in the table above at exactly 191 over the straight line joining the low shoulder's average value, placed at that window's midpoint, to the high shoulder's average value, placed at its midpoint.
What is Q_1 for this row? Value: -2.0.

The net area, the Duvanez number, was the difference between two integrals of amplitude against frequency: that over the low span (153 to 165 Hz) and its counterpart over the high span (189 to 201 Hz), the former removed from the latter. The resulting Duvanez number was -10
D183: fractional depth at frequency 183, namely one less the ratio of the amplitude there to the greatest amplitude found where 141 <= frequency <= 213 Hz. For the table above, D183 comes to 0.58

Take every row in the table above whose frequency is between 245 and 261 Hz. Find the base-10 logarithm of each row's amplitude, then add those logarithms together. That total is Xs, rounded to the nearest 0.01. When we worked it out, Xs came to 3.36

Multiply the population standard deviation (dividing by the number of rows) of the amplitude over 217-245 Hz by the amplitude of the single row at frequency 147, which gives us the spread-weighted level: 3.2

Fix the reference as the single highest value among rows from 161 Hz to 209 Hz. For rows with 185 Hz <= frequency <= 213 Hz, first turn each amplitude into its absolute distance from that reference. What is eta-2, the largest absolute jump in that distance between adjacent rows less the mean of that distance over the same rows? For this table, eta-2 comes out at 0.43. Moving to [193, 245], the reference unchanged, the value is 0.54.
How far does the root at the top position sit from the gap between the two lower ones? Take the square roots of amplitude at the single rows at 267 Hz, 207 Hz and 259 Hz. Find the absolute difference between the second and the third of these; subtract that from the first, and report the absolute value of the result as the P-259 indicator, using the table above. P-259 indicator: 2.62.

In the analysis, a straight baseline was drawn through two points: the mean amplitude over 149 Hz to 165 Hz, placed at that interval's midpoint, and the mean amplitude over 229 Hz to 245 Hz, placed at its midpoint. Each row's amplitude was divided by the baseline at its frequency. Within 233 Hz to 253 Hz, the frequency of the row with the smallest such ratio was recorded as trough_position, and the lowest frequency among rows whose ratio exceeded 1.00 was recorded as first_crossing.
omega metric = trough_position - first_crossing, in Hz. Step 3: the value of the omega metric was -4 Hz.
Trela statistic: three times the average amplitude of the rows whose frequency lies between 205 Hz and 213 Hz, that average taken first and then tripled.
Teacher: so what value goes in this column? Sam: 20.7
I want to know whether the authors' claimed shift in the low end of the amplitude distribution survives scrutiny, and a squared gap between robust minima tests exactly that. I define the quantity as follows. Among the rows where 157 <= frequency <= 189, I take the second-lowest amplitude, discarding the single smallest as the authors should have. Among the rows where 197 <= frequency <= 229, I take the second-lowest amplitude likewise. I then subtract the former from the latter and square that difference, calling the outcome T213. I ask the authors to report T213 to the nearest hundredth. 8.58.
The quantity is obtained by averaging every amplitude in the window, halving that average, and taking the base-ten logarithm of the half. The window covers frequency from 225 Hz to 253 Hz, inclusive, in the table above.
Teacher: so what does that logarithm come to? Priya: 0.53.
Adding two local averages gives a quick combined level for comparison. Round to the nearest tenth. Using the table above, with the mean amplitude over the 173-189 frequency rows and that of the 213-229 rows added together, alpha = 10.2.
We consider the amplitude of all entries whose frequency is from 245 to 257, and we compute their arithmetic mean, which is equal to 6.87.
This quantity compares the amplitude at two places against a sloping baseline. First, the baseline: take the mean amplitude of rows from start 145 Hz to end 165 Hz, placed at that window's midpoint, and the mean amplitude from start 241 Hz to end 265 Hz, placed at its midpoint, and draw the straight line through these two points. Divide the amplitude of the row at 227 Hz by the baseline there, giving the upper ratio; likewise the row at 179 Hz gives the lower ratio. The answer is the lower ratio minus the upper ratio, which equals -0.28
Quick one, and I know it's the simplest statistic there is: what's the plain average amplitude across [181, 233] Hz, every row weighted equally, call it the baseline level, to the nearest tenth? 5.8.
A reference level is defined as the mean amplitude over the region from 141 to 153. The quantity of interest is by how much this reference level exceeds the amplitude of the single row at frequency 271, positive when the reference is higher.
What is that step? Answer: 0.75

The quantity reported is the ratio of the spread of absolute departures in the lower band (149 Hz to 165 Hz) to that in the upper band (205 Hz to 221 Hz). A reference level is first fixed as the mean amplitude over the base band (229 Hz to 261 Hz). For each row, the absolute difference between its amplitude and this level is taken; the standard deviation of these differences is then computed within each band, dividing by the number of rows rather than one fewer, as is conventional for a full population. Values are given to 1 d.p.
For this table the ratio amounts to 1.2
